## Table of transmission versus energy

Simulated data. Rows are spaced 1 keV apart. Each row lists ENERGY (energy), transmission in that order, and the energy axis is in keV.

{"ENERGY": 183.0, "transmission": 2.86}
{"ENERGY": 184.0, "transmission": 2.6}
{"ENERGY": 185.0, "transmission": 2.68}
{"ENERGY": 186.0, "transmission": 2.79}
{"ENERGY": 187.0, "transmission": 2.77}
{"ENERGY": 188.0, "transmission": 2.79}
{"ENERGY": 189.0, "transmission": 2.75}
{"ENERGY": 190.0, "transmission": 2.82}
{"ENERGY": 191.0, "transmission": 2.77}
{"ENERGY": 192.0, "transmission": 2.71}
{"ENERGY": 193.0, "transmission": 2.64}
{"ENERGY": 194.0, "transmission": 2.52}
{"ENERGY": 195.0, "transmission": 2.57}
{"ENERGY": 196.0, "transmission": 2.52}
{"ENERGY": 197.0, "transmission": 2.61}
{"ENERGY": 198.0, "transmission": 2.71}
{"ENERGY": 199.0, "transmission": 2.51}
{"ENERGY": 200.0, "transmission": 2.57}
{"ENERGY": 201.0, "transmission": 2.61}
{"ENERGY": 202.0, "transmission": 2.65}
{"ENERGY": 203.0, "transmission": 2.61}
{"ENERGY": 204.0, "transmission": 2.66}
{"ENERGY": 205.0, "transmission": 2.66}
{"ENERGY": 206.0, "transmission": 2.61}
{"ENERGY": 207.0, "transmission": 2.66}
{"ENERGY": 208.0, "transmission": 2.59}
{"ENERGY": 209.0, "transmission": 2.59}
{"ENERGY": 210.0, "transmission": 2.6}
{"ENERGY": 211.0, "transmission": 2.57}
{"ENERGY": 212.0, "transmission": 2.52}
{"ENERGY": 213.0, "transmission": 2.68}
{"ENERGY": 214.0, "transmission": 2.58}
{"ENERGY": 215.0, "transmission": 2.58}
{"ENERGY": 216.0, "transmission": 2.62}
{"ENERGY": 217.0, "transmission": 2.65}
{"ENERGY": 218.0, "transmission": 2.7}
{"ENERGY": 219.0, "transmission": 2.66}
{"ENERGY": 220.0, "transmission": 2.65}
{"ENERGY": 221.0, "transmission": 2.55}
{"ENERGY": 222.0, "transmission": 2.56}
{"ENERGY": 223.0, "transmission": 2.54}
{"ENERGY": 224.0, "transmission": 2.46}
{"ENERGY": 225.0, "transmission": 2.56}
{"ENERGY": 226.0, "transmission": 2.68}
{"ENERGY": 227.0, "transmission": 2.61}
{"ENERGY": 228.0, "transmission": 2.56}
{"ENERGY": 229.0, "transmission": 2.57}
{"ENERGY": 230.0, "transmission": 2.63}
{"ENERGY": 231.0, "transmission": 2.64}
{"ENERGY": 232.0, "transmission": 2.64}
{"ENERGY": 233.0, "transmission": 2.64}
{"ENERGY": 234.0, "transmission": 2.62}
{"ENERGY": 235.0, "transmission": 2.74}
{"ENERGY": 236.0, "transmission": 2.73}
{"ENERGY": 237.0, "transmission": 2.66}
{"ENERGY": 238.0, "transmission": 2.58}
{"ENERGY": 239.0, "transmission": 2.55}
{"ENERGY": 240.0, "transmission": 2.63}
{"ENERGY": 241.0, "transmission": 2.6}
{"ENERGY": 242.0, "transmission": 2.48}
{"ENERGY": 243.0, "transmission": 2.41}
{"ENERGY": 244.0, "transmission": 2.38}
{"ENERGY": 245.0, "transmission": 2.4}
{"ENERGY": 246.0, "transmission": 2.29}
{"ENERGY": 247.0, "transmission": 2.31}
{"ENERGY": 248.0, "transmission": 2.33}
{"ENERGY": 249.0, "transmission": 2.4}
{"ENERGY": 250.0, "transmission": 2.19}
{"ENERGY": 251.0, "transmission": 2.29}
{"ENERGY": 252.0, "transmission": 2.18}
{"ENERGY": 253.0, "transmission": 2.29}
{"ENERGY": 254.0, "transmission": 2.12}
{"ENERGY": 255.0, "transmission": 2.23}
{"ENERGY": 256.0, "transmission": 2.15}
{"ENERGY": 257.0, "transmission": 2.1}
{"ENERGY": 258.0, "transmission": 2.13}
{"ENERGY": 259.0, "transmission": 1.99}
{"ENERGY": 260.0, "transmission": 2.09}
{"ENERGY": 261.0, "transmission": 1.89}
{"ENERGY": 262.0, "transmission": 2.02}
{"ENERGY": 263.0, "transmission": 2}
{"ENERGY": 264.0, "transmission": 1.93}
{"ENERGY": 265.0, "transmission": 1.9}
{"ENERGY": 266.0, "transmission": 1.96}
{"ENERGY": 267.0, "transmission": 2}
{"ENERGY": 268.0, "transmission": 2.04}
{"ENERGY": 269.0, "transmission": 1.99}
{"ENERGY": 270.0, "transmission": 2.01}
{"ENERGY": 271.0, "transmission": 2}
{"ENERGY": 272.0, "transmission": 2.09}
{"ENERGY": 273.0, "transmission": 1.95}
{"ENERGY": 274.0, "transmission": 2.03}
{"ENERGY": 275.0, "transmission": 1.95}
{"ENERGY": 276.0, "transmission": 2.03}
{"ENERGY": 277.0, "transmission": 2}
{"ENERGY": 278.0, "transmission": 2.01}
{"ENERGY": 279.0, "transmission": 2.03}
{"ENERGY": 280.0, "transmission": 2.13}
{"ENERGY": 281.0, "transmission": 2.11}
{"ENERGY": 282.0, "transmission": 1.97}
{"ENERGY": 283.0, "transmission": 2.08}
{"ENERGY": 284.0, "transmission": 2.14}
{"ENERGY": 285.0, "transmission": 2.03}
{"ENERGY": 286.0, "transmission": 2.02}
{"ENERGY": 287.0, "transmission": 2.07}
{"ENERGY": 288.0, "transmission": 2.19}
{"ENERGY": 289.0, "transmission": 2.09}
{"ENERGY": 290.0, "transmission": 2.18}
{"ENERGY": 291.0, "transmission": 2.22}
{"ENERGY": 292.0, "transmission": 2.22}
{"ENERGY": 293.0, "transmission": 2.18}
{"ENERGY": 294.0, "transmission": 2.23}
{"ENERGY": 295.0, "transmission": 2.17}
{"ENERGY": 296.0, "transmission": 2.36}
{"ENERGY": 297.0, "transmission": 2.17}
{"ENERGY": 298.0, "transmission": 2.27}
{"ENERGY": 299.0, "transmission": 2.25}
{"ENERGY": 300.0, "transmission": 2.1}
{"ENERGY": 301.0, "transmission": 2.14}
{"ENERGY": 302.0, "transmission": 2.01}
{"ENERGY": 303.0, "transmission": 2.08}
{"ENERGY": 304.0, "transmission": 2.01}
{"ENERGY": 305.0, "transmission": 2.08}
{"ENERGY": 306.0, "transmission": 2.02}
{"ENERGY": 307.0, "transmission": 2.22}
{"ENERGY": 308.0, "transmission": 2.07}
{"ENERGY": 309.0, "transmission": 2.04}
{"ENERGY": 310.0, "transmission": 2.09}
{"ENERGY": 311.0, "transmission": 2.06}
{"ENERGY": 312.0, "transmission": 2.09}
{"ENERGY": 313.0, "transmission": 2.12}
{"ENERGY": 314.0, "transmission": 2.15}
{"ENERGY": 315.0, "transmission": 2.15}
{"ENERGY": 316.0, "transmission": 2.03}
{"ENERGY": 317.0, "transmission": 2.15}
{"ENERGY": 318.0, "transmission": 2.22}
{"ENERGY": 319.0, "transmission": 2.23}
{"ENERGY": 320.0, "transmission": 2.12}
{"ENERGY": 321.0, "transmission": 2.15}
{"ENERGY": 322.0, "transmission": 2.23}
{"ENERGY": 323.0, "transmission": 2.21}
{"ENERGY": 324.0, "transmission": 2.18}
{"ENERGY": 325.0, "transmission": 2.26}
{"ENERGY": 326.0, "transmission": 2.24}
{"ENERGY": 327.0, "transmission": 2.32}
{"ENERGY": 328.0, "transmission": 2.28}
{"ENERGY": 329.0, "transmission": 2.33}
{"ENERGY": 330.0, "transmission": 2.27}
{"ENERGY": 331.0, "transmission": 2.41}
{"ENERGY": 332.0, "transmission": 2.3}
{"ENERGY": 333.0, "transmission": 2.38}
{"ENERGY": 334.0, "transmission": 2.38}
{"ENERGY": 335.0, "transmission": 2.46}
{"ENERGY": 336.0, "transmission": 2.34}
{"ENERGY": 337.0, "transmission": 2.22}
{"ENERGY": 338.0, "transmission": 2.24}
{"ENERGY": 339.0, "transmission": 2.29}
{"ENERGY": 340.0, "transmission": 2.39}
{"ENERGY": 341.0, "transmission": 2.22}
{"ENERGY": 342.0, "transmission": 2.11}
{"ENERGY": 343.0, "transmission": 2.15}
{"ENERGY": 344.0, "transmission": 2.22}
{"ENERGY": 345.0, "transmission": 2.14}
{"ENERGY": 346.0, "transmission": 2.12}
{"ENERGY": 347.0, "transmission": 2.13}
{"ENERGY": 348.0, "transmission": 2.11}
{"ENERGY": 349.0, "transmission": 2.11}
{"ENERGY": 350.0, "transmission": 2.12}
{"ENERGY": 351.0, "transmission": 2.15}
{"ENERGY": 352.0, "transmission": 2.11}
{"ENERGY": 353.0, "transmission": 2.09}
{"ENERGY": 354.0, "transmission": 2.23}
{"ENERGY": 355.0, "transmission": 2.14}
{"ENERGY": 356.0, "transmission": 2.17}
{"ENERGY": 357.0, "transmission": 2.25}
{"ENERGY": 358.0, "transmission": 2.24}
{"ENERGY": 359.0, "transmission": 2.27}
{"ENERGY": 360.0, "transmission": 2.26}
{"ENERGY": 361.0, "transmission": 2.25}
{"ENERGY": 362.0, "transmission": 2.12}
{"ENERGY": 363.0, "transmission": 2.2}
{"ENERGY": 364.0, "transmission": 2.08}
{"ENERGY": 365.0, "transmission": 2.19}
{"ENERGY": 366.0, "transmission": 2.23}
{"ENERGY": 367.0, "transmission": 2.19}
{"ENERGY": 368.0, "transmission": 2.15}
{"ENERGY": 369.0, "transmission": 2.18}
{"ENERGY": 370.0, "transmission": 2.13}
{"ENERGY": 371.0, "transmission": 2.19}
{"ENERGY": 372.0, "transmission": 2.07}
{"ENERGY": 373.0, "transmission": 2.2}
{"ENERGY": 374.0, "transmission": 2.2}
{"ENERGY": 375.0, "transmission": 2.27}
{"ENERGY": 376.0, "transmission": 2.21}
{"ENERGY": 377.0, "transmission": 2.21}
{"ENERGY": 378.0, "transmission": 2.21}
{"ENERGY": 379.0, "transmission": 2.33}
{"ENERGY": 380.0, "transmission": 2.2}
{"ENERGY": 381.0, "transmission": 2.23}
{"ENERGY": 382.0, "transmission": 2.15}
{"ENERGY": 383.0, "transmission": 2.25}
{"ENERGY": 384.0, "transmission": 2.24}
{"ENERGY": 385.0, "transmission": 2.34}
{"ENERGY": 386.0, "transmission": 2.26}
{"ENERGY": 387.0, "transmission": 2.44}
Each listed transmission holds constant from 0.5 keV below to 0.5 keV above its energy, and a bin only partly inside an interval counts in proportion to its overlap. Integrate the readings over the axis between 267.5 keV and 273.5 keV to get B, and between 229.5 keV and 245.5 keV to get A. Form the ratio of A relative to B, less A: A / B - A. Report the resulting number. -38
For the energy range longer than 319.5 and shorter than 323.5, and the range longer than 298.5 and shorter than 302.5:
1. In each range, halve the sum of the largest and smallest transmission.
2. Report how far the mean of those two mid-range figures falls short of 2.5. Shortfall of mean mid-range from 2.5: 0.35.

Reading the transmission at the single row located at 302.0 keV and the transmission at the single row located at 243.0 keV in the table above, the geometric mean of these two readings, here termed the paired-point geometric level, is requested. 2.20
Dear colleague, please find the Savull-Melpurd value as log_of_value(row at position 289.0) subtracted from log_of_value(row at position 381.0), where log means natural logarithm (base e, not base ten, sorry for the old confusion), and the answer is 0.065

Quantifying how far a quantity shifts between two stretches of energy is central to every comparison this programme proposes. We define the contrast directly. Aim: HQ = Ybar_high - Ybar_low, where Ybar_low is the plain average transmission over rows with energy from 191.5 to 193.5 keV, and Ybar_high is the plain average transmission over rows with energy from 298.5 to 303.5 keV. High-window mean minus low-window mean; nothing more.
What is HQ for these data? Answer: -0.56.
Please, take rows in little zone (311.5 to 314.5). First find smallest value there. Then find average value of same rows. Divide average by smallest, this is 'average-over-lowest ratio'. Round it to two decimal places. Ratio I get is 1.01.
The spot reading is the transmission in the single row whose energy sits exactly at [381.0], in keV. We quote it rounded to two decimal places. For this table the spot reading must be 2.23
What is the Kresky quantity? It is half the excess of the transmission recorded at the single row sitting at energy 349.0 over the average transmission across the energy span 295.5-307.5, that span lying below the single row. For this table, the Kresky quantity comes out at -0.02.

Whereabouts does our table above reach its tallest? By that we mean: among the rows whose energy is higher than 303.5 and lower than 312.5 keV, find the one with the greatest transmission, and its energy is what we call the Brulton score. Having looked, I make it 307.0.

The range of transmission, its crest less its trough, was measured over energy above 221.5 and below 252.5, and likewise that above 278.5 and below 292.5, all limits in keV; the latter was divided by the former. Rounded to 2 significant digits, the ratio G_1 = 0.45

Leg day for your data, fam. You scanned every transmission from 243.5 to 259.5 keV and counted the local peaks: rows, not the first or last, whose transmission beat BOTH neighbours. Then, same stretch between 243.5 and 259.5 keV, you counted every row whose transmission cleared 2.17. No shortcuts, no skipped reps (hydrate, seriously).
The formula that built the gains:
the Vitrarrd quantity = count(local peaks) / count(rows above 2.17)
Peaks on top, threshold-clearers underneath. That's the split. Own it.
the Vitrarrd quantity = 0.55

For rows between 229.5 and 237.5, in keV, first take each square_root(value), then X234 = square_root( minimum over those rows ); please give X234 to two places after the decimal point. 1.27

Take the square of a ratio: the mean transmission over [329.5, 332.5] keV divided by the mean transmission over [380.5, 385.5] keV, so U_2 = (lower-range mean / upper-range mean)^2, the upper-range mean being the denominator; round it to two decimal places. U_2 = 1.08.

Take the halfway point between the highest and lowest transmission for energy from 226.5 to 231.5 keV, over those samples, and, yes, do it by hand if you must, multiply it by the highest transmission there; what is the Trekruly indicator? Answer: 6.9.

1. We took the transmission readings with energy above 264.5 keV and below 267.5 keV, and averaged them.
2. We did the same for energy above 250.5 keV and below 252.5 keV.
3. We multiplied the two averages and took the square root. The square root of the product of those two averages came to 2.09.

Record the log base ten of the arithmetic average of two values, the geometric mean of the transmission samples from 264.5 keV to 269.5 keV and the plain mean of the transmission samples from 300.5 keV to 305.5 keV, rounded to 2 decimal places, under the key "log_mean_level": 0.31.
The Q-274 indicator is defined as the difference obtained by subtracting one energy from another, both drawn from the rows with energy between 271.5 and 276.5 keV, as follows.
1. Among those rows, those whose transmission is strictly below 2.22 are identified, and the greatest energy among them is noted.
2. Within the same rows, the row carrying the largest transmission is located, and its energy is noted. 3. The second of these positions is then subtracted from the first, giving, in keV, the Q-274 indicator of 4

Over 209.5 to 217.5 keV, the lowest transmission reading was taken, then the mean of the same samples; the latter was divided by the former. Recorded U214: 1.03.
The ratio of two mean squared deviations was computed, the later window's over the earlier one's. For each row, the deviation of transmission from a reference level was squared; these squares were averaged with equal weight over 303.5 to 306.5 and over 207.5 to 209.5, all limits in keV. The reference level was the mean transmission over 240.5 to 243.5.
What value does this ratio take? 24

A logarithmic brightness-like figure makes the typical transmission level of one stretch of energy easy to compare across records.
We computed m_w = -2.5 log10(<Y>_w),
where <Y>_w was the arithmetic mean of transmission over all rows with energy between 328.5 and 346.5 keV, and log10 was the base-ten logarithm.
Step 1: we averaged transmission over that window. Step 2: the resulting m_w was -0.89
